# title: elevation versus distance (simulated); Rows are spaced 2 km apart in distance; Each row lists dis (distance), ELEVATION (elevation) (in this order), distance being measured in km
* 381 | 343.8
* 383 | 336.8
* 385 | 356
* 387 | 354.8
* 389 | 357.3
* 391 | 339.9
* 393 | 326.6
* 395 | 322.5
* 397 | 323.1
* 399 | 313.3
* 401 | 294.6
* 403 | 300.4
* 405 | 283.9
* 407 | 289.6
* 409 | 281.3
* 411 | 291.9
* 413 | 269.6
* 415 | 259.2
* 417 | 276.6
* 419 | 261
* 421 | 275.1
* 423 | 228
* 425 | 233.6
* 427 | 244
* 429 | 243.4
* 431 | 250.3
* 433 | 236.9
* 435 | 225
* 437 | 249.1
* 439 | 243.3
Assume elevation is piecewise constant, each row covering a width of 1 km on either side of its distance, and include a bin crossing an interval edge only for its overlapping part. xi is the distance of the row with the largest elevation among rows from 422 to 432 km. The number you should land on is 431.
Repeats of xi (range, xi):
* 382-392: 389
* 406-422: 411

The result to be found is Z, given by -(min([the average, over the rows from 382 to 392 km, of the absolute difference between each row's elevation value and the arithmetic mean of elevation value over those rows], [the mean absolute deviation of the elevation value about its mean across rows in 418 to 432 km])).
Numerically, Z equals -8.5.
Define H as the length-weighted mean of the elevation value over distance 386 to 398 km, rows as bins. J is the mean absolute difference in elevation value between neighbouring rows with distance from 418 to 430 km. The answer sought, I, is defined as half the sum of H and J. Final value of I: 176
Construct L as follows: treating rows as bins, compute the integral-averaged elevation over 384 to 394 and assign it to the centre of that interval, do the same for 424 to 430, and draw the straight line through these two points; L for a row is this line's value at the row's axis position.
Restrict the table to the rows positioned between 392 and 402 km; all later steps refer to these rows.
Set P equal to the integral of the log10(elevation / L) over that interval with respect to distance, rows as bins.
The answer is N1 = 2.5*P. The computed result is -0.29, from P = -0.12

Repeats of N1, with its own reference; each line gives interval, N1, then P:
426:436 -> 0.50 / 0.20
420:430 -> -0.07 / -0.03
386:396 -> -0.04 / -0.02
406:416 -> -0.27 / -0.11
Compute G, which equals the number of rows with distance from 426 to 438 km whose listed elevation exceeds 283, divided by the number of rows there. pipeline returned 0.0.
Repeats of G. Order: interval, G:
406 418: 0.3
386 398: 1.0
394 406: 1.0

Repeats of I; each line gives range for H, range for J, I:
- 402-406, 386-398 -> 150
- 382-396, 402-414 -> 177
